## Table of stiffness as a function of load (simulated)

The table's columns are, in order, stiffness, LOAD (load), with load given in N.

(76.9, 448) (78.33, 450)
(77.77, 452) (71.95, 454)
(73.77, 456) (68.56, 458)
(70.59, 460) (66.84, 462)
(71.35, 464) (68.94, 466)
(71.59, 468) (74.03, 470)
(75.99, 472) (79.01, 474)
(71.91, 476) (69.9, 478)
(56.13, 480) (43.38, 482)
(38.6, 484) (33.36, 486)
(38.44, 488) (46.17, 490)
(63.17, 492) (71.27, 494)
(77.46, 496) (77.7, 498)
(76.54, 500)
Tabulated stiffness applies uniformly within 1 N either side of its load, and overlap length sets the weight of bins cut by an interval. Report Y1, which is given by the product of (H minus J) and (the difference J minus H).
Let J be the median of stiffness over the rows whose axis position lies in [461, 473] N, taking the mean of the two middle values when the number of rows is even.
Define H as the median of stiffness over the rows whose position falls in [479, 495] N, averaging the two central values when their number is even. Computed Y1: -713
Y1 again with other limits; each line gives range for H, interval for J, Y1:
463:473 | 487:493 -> -646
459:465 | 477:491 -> -740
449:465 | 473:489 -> -479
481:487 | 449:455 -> -1534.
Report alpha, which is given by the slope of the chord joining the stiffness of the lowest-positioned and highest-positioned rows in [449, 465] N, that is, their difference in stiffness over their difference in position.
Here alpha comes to -0.5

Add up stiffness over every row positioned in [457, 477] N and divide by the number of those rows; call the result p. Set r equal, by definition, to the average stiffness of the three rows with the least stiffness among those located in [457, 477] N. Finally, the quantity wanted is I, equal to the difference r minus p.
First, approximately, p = 72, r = 68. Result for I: -4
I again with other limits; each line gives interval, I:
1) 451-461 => -2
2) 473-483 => -8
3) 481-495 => -11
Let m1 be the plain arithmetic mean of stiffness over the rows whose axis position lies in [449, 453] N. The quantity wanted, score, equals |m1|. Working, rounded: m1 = 78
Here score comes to 78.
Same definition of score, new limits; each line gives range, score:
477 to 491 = 47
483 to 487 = 36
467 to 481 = 71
